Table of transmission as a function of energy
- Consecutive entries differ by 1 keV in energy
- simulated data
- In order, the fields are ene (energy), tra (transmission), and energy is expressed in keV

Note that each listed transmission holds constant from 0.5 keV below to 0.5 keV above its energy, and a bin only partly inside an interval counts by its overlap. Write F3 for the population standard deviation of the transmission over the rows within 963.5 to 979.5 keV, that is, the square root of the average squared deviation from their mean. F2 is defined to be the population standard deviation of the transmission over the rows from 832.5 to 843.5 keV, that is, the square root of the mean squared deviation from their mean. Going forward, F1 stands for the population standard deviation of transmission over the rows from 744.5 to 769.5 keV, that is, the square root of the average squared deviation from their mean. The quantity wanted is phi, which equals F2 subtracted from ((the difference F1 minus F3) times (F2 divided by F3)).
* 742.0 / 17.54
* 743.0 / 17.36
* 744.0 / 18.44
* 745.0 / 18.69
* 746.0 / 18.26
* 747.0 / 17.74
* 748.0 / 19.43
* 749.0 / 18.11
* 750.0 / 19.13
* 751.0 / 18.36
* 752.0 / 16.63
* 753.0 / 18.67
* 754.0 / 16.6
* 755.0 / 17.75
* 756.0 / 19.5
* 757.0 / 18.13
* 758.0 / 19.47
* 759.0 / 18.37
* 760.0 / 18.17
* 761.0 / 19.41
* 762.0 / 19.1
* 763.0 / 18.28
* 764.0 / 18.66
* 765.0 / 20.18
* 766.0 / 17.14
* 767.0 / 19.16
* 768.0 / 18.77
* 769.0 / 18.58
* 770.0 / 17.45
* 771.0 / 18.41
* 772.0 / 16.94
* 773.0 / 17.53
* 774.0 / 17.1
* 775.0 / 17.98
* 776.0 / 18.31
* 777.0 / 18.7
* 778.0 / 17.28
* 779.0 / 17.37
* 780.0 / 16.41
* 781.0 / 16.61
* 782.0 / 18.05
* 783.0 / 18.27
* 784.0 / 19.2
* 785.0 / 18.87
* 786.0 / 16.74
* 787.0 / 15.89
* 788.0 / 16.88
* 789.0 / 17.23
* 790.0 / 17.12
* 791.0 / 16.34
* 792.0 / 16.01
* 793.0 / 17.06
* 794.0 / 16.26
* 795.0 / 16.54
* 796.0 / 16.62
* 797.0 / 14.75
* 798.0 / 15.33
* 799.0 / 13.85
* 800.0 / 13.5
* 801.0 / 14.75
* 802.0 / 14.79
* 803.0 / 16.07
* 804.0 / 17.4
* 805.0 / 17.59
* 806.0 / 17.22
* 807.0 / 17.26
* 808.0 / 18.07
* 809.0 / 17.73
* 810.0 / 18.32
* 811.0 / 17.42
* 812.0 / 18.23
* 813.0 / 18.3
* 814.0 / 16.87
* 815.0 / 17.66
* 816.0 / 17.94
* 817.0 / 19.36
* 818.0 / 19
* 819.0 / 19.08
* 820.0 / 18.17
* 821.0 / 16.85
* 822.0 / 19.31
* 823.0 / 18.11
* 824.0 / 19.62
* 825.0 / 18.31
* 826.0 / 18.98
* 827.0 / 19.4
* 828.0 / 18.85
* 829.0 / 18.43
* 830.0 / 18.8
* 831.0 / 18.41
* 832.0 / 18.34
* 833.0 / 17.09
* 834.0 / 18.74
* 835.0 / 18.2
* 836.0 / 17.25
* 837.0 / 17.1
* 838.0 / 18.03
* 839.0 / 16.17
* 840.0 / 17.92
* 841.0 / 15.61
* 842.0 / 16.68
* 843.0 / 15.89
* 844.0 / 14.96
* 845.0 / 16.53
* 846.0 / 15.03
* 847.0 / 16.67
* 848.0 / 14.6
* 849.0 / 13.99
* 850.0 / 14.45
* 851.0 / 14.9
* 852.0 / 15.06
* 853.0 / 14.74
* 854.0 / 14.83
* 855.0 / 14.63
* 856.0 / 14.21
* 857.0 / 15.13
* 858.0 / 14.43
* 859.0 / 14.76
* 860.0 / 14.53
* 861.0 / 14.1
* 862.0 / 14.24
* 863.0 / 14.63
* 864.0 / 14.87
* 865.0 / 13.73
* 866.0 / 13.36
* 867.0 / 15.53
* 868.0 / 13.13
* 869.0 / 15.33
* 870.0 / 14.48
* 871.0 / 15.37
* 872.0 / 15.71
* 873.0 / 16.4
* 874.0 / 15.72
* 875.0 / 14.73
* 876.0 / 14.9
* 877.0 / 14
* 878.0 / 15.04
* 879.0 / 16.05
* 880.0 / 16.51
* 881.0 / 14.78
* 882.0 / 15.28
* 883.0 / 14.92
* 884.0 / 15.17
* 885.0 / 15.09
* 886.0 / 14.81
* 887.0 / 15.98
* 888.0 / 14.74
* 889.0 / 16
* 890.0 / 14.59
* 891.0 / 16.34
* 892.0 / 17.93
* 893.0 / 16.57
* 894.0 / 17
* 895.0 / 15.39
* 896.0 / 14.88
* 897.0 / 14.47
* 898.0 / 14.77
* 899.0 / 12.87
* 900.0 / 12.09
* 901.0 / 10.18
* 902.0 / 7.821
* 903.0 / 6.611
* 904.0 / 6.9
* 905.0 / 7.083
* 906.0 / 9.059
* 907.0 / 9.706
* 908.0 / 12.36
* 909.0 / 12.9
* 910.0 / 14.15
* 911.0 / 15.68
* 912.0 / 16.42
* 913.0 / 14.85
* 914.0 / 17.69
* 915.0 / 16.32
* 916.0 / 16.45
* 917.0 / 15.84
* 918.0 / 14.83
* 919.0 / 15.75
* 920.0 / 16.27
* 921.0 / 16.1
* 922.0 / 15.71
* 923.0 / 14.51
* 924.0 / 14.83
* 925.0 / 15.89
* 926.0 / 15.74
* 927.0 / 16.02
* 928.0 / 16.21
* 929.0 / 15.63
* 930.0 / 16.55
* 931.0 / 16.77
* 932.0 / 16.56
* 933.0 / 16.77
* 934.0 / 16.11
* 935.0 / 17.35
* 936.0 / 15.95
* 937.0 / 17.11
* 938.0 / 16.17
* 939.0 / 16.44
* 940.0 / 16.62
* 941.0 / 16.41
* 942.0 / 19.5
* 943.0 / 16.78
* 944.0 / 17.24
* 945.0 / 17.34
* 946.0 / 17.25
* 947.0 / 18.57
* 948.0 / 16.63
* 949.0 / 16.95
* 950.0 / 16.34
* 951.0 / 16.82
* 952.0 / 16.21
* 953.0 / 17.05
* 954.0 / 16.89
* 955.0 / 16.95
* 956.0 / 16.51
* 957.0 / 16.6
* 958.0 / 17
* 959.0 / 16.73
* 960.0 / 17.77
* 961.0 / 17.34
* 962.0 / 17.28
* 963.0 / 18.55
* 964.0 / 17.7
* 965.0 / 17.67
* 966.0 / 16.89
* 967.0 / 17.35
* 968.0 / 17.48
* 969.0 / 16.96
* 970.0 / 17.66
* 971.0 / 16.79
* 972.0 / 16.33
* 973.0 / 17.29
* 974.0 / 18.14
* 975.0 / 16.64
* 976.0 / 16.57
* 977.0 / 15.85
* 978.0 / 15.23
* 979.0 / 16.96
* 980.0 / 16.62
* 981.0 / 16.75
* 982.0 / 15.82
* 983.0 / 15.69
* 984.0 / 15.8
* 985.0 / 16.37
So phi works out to -0.8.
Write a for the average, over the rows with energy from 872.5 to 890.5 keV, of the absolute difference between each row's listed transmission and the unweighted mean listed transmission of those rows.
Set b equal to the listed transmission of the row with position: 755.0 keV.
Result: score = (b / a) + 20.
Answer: 51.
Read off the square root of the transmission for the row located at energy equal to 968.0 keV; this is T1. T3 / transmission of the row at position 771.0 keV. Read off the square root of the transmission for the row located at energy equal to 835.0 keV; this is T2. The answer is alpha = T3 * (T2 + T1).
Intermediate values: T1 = 4.2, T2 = 4.3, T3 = 18.41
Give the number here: 156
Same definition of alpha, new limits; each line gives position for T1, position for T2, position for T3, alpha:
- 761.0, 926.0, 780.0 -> 137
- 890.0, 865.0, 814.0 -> 127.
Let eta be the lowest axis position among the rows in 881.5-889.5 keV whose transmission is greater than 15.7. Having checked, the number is 887.0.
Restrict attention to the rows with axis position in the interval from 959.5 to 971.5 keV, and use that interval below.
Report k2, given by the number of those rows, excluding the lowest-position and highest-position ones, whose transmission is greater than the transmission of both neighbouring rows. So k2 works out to 3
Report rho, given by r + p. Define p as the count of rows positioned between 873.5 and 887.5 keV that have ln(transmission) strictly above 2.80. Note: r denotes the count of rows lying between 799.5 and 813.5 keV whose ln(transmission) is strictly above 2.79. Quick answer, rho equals 11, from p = 1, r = 10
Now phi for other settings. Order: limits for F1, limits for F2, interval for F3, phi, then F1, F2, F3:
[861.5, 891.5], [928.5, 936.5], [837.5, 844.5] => -0.6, 0.83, 0.51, 1.1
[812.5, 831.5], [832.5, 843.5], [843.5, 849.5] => -1.2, 0.77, 0.96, 1.0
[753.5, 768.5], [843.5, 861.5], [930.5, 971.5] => -0.5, 0.92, 0.69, 0.7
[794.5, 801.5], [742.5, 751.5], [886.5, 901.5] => -0.9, 1.12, 0.61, 1.9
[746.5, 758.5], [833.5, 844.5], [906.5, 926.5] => -1.7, 0.97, 1.15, 1.7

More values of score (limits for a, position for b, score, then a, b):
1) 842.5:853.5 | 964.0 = 47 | 0.65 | 17.7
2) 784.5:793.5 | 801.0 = 45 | 0.59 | 14.75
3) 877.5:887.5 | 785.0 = 58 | 0.49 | 18.87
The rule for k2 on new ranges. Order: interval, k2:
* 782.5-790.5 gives 2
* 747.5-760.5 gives 4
